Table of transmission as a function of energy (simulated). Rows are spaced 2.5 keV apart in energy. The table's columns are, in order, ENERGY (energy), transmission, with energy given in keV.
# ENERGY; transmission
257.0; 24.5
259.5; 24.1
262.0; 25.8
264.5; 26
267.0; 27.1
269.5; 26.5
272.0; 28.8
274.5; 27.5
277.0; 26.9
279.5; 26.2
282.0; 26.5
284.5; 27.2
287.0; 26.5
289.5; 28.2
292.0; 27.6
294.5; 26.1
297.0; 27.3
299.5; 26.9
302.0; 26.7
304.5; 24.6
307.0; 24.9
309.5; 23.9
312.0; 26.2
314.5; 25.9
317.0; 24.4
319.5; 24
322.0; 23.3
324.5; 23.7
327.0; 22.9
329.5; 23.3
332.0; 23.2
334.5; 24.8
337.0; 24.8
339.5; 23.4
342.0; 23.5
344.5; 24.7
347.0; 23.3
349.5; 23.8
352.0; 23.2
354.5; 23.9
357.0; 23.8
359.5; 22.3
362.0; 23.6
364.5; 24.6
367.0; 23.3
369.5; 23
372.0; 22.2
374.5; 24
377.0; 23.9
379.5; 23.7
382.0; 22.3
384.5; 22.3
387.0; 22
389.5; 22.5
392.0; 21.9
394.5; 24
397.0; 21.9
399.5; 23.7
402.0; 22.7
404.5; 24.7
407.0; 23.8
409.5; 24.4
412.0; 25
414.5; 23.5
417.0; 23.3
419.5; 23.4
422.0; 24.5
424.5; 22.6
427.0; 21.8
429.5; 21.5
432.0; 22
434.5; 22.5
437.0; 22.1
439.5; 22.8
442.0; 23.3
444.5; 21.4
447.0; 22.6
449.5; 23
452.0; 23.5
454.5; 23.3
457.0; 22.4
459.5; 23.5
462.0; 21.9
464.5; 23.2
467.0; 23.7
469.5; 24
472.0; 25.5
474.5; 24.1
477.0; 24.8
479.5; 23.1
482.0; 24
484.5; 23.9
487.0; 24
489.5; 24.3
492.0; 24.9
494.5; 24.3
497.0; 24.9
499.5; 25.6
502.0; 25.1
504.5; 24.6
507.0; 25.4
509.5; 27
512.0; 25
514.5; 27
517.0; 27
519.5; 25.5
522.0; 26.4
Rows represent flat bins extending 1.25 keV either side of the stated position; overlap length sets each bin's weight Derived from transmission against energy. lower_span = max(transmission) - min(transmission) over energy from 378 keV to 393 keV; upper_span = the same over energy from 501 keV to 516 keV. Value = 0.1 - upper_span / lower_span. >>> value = -1.2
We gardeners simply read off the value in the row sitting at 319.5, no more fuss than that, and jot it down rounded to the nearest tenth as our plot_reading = 24.0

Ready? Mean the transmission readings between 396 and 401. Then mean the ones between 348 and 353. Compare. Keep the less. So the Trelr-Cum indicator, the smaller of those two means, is 22.8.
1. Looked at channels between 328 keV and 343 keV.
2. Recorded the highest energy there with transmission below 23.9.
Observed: 342.0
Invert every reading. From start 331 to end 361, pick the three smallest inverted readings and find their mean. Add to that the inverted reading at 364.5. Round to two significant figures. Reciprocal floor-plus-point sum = 0.081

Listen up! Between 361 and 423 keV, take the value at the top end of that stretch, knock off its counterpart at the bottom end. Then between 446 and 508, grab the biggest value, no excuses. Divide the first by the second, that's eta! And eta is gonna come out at 0.035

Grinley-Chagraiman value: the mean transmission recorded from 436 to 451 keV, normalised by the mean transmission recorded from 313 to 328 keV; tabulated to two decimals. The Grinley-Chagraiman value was 0.94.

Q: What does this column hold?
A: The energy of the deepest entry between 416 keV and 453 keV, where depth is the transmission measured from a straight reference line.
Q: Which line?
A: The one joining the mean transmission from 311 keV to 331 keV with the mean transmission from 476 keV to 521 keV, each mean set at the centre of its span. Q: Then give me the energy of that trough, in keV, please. 444.5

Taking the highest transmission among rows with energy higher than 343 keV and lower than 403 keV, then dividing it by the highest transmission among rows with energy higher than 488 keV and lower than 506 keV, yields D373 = 0.96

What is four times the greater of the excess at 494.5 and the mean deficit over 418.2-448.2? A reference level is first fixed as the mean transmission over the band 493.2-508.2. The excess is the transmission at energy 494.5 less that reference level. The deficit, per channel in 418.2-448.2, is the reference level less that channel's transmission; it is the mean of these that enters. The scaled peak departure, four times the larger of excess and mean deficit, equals 9.8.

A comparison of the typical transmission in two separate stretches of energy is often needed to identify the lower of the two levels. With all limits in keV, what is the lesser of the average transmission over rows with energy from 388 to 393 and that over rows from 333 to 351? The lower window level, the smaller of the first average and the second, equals 22.2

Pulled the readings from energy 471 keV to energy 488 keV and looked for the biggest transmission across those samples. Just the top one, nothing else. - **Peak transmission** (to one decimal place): 25.5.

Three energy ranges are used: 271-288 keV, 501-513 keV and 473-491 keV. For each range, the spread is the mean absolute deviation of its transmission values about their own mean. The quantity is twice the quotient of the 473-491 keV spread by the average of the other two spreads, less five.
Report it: -4.0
